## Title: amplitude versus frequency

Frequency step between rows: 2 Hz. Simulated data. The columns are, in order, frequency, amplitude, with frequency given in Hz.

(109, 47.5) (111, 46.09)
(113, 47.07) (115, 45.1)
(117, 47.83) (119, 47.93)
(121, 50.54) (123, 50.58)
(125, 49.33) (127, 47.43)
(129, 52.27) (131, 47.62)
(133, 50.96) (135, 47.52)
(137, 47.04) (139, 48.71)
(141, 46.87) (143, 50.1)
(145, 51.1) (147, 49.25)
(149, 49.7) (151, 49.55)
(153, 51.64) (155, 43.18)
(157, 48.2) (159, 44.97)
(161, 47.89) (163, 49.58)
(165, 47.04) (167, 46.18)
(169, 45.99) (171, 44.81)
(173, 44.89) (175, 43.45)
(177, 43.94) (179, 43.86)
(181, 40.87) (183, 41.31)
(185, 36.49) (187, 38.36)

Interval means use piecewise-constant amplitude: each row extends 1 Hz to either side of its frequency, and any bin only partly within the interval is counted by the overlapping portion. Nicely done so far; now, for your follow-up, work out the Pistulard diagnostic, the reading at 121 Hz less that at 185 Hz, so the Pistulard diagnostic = 14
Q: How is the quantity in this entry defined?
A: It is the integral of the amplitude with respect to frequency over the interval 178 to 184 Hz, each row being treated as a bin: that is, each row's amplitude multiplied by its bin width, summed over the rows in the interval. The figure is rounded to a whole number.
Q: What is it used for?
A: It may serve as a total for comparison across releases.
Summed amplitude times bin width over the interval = 252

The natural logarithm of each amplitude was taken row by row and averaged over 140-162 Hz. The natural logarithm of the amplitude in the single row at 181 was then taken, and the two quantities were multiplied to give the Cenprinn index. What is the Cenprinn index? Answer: 14.4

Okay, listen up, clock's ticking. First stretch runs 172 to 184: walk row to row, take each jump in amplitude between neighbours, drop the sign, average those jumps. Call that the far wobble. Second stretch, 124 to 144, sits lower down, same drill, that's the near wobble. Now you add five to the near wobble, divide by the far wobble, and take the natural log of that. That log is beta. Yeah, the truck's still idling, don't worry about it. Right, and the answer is 1.97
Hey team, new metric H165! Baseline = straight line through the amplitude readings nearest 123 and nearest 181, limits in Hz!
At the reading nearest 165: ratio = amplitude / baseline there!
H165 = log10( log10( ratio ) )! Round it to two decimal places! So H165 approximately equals -1.48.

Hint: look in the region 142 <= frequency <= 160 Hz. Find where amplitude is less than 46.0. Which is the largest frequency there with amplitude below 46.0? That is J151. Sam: 159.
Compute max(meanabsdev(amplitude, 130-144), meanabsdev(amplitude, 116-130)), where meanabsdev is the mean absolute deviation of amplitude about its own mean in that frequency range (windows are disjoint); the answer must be 1.5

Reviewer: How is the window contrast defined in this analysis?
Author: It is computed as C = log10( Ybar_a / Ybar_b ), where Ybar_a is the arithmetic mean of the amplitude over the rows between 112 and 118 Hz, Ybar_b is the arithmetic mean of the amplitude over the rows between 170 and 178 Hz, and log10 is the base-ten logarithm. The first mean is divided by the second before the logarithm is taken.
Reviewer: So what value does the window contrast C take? 0.02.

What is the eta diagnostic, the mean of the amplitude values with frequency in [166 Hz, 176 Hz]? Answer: 45.1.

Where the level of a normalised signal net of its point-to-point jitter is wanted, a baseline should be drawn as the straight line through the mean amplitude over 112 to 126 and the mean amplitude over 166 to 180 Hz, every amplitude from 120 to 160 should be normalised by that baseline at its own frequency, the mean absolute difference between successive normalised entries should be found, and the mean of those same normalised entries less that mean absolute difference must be 0.985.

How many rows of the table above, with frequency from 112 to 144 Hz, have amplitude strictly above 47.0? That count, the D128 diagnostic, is 14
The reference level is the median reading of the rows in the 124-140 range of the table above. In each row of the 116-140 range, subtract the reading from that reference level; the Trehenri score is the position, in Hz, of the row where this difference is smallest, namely 129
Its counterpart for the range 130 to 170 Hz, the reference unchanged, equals 153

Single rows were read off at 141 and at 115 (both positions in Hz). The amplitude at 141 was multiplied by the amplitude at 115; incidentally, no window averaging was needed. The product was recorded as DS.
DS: 2114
